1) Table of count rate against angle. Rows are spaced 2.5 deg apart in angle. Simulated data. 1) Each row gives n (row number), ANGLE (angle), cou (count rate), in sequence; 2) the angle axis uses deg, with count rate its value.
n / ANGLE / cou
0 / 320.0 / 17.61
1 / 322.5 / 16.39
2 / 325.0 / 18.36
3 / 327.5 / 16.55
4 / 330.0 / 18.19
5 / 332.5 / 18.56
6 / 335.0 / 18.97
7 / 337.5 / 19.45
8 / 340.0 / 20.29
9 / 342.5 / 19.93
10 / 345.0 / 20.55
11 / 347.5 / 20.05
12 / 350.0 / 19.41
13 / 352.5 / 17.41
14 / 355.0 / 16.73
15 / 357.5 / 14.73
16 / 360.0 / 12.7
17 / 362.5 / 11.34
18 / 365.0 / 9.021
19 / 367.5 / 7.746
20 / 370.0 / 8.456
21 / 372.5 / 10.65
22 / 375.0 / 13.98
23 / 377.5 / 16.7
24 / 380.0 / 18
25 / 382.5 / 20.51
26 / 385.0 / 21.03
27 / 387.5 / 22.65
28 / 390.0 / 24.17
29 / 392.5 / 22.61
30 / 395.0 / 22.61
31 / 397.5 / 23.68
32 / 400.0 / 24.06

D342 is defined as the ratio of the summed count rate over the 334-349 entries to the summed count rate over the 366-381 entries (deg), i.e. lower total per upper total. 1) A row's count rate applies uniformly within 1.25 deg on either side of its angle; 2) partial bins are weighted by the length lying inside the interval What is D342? 1.6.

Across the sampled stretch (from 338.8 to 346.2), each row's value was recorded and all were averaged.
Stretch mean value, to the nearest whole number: 20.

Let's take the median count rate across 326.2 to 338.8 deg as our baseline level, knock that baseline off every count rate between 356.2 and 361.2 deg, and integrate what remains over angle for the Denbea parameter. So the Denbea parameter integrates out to -24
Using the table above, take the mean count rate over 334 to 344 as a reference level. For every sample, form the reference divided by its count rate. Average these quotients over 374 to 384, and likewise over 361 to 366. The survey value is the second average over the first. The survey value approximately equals 1.7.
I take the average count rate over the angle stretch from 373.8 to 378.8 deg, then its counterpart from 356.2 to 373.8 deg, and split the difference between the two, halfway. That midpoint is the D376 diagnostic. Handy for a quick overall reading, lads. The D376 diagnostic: 13.0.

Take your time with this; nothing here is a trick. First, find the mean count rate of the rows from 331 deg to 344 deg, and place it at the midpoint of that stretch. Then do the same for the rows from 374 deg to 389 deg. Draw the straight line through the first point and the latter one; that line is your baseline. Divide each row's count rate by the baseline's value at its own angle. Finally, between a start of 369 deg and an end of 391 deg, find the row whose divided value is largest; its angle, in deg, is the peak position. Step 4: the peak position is 390.0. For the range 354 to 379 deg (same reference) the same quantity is 377.5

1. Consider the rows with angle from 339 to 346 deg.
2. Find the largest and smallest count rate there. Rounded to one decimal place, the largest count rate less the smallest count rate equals 0.6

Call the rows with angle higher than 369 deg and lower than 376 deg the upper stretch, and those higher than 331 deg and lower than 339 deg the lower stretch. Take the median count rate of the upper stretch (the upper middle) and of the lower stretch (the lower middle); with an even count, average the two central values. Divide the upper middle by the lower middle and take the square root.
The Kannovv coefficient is 0.75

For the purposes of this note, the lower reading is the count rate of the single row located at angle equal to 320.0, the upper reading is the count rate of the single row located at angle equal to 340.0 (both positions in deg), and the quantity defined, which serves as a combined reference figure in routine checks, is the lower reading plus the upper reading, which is 37.9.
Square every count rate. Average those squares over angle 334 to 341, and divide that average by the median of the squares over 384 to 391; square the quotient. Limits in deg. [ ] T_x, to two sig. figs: 0.56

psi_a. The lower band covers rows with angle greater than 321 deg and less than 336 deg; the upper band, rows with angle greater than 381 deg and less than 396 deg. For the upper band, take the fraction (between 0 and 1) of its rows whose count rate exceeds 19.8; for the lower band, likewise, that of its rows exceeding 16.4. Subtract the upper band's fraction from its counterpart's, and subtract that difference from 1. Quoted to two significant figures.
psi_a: 1.2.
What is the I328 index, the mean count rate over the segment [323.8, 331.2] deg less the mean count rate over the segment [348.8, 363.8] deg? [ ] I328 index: 2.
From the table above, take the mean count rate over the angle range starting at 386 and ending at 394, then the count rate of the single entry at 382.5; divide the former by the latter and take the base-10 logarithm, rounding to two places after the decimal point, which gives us 0.05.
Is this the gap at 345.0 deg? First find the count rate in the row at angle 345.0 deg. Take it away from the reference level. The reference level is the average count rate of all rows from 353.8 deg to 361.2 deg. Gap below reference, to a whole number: -6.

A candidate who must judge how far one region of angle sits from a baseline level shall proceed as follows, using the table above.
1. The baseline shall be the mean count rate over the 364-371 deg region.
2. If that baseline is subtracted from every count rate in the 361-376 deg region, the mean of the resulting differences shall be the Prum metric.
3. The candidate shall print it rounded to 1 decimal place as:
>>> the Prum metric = 1.8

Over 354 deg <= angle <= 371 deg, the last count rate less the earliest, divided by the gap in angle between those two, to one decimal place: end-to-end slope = -0.6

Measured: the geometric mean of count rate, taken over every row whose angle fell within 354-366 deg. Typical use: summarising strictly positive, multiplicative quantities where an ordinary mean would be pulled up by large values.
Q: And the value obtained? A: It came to 13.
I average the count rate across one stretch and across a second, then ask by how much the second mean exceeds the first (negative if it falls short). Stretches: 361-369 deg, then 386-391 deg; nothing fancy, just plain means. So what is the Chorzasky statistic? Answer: 14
